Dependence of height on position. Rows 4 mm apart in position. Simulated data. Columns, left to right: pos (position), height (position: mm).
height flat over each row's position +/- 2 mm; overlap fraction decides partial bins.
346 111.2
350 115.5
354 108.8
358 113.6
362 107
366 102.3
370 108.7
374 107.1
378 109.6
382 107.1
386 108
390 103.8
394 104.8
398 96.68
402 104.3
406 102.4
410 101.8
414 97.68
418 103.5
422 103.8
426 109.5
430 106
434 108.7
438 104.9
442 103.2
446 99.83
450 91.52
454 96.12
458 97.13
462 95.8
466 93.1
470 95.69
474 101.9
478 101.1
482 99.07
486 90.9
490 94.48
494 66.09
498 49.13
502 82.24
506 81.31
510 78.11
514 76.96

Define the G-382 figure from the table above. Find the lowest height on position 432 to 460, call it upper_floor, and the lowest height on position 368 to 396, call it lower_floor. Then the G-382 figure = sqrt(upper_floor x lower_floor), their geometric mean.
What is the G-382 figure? 97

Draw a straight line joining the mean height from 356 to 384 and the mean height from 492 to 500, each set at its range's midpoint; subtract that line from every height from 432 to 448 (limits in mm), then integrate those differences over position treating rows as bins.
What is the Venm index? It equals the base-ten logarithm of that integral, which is 2.59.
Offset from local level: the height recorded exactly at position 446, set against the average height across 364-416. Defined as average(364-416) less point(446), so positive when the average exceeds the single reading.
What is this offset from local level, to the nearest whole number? 4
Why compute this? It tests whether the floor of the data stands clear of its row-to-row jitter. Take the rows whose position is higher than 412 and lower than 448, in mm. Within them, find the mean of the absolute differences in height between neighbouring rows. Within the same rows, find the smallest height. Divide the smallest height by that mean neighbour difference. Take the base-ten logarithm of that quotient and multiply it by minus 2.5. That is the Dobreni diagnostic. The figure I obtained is -3.7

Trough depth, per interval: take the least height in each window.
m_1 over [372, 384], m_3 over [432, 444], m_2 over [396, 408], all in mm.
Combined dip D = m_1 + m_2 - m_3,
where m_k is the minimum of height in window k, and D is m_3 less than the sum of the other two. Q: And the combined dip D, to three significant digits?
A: 101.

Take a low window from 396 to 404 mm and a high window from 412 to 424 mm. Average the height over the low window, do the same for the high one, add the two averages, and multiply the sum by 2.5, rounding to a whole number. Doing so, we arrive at 505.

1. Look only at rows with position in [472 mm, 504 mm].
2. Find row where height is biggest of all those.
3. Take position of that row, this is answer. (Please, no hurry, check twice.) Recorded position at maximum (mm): 474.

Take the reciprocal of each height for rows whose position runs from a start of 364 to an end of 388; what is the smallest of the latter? 0.0091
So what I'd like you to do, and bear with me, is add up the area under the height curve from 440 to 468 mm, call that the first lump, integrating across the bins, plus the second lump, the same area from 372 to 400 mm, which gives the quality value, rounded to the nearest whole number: 5655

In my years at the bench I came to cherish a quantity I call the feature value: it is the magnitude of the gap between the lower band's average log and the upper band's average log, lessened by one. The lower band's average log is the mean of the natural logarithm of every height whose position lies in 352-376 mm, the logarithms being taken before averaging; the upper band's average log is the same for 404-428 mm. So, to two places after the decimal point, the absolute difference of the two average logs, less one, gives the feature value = -0.95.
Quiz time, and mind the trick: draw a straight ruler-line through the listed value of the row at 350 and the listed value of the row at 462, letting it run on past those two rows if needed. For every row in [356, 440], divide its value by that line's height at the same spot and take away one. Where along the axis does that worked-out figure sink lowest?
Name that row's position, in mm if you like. 398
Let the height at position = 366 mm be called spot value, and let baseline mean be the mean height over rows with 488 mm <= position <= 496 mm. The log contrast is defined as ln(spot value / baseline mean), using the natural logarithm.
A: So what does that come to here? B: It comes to 0.242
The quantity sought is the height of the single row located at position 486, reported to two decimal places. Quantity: 90.90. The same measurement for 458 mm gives 97.13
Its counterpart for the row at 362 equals 107.00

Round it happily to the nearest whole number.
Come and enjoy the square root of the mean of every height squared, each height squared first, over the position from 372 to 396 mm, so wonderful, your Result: 107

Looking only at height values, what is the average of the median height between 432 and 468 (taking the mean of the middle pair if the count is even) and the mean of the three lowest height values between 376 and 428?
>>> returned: 97.9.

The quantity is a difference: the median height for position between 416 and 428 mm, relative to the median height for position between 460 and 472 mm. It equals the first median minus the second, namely 8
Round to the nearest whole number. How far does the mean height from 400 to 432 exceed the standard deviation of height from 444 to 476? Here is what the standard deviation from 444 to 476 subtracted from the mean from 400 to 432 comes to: 100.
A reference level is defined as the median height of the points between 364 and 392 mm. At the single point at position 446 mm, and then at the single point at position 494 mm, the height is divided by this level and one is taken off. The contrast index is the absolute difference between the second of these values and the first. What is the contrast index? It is 0.32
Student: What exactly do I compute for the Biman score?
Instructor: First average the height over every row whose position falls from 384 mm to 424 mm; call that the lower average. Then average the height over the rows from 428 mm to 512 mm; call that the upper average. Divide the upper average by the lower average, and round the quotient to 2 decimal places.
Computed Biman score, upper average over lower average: 0.90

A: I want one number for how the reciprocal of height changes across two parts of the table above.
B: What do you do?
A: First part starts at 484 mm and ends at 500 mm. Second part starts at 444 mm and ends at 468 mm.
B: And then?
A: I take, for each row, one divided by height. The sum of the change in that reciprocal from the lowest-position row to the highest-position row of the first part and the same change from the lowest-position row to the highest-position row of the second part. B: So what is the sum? 0.0101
